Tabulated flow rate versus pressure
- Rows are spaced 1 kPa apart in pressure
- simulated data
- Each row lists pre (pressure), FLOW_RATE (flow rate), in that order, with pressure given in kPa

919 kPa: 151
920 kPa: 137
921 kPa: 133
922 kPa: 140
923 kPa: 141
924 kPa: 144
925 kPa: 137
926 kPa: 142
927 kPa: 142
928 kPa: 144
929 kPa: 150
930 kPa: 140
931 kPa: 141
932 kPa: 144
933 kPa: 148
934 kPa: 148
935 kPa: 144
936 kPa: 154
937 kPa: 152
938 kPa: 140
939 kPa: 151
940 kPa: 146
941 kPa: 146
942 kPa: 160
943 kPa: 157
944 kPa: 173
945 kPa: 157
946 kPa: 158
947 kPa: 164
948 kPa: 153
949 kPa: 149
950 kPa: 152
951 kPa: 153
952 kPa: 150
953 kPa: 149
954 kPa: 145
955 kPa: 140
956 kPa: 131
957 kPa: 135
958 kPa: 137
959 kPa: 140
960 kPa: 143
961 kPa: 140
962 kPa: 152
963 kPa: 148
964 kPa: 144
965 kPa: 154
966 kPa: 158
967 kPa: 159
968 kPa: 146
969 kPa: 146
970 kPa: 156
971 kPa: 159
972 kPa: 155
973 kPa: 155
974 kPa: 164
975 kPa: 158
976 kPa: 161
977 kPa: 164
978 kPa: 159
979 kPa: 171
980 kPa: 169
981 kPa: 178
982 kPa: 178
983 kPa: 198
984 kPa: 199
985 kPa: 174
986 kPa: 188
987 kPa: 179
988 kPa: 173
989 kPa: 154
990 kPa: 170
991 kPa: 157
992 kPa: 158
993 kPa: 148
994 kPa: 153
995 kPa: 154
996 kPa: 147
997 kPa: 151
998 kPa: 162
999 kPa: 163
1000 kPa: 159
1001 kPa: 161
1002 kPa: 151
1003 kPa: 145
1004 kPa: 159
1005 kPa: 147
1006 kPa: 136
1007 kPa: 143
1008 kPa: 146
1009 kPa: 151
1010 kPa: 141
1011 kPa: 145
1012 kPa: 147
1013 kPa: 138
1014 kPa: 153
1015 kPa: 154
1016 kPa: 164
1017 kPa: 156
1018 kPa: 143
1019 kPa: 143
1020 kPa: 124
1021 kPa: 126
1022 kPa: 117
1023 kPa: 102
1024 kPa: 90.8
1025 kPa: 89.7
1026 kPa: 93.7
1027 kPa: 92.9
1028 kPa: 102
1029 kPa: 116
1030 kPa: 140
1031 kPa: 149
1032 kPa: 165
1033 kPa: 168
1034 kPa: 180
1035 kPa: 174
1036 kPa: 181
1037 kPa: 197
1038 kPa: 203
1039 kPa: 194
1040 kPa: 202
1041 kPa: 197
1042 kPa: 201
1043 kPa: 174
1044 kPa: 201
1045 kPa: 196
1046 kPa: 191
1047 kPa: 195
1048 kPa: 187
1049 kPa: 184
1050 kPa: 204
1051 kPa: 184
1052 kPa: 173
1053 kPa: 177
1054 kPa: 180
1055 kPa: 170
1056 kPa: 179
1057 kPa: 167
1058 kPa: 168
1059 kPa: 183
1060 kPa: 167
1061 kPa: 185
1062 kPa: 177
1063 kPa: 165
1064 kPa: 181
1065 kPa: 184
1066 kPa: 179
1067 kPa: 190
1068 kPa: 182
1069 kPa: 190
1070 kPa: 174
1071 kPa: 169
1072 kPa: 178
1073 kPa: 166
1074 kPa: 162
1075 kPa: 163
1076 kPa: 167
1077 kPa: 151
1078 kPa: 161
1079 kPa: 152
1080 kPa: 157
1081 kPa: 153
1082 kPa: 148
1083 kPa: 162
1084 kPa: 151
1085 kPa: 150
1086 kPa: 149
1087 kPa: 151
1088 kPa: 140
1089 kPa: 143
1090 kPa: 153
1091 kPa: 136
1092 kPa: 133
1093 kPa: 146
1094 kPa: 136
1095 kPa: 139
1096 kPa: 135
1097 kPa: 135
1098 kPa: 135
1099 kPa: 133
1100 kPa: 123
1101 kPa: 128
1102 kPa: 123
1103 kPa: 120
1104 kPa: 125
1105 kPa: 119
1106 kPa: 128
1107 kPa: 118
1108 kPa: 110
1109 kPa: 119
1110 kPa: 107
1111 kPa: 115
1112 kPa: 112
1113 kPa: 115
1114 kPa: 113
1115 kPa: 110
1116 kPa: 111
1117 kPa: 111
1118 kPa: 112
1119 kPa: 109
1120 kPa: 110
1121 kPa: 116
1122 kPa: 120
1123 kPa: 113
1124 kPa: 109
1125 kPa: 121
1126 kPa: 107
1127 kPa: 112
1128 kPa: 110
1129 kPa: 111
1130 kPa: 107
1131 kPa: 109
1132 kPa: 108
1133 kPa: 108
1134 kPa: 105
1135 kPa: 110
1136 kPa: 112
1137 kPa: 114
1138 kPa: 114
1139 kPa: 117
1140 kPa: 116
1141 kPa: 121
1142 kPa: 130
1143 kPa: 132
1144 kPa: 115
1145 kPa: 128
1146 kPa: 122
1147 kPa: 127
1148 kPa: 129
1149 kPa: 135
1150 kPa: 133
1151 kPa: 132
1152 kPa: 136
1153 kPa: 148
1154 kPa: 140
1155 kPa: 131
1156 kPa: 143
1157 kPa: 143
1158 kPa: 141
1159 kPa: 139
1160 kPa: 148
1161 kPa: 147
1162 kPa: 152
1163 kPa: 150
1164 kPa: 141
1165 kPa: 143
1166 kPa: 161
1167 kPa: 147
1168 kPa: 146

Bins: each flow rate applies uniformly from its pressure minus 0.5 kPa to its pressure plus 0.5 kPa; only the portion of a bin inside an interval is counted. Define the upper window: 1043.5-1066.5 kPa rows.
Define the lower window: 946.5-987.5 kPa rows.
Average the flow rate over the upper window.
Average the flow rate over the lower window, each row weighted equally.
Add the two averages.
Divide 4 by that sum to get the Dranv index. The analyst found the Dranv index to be 0.0118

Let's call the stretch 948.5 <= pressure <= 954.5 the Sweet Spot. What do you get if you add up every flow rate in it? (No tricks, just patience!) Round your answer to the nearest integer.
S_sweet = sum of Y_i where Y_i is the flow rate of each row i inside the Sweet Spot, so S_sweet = 898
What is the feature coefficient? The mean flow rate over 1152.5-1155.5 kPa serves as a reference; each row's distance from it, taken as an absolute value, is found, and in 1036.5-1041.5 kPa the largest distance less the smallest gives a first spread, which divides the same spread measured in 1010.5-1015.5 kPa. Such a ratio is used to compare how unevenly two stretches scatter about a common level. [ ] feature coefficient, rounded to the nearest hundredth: 1.41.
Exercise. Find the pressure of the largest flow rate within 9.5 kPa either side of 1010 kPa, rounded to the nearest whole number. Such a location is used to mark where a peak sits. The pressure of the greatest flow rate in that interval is 1016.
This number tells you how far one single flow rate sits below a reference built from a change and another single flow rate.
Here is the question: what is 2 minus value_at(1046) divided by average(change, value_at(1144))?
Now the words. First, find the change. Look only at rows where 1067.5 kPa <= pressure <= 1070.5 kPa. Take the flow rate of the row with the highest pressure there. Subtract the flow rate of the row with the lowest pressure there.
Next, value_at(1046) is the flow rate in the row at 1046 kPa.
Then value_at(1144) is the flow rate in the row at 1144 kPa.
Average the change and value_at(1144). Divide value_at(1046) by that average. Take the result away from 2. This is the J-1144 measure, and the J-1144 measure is -1.6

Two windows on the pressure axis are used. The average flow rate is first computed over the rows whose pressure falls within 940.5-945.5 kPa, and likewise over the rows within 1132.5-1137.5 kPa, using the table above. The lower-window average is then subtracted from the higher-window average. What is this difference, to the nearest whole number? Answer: -49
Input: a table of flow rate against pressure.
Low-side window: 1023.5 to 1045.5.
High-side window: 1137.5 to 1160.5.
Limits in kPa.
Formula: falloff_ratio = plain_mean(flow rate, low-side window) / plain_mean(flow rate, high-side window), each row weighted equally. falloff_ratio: 1.21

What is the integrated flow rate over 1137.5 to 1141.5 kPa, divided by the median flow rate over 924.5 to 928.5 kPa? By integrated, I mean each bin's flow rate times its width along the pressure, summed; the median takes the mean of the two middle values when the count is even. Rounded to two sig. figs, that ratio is 3.3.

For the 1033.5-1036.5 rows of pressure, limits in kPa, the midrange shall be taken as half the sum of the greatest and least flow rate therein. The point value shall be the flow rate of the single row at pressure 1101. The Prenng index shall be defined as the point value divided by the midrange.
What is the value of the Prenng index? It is 0.72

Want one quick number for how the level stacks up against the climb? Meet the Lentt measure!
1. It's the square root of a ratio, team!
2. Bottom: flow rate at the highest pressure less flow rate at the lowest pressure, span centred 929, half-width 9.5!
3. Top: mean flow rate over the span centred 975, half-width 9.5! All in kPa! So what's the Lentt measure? 7.4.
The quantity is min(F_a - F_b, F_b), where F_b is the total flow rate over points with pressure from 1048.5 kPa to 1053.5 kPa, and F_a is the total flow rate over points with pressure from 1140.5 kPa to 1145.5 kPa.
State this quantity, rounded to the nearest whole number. -296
